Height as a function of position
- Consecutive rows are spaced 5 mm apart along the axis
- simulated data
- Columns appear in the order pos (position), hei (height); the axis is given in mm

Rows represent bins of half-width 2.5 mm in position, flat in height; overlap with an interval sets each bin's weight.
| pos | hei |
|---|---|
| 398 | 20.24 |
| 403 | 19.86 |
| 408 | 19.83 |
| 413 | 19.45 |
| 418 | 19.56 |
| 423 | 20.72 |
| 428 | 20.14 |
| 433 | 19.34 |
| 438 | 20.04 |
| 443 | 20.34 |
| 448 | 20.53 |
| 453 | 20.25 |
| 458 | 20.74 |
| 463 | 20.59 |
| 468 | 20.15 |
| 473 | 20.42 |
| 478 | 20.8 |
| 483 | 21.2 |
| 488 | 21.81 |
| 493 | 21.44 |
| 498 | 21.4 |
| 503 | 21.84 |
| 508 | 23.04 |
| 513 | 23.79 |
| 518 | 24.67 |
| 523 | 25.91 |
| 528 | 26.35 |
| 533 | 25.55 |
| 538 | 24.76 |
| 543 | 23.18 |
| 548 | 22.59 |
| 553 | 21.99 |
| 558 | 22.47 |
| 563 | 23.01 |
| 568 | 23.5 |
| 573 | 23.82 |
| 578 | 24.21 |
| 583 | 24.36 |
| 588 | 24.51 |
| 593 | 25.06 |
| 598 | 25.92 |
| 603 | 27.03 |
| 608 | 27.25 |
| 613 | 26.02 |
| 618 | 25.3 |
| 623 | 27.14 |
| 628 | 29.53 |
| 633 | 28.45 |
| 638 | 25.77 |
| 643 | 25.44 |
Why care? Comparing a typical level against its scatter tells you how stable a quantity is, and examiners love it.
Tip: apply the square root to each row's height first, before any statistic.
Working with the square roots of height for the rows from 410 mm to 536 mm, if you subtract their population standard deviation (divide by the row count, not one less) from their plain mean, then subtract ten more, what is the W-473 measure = -5.57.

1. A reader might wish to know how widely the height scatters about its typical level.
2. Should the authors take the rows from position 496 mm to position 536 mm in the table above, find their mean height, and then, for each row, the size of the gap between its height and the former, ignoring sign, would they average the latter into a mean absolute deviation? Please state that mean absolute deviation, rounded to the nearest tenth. 1.6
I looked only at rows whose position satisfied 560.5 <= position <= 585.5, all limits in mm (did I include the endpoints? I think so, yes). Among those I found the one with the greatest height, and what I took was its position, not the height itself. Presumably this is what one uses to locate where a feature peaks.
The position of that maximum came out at 583 mm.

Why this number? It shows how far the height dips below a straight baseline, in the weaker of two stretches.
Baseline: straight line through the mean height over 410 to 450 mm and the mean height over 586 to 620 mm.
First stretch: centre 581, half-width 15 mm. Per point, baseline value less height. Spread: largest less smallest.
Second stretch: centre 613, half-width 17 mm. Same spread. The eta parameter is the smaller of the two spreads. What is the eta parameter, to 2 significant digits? 0.71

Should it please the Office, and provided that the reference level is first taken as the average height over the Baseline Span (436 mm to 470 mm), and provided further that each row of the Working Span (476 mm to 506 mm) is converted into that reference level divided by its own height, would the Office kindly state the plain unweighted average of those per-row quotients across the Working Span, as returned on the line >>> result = 0.95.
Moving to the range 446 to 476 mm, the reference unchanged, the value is 1.00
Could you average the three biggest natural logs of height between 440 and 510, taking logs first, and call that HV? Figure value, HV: 3.10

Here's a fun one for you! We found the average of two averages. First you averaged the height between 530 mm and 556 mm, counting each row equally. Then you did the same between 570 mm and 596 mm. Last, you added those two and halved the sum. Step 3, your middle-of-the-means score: 24.0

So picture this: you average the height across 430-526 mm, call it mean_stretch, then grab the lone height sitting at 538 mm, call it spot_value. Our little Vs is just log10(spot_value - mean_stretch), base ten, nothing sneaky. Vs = 0.5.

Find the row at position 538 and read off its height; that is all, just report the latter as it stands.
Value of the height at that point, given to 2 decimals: 24.76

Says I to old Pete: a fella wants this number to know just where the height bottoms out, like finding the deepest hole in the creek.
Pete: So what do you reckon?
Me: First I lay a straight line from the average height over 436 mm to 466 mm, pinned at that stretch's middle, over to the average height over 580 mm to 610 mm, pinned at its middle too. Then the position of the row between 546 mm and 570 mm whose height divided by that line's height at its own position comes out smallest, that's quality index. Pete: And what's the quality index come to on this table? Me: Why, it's 553 mm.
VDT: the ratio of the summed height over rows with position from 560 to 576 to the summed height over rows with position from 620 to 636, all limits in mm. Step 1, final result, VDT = 0.83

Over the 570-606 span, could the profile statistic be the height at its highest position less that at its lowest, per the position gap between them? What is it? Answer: 0.107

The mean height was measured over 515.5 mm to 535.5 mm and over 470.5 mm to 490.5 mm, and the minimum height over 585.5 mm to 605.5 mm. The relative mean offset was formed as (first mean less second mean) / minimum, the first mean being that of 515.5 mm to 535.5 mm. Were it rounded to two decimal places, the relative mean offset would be 0.19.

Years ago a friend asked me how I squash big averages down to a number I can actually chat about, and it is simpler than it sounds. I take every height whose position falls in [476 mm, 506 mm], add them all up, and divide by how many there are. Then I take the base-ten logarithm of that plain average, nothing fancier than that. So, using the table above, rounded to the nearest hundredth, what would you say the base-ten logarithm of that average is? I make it 1.33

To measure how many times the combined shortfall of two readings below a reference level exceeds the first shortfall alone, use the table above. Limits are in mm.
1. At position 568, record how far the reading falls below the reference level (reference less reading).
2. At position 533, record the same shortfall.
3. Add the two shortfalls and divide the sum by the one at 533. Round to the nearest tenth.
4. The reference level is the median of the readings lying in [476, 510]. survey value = 1.5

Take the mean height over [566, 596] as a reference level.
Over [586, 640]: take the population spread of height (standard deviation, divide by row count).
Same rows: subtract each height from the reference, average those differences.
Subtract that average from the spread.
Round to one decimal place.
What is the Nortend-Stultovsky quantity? 3.7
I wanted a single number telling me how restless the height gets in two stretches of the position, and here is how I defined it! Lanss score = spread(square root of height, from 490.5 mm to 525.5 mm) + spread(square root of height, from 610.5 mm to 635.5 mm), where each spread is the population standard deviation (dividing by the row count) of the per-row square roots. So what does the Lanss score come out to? 0.31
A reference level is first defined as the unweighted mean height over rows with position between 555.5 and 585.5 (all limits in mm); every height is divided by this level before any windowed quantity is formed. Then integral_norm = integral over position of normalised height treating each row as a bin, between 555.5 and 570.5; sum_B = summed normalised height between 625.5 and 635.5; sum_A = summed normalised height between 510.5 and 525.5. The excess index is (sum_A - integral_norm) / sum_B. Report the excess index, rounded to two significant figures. -4.7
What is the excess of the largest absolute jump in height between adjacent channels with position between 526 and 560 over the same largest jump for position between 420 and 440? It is 0.78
